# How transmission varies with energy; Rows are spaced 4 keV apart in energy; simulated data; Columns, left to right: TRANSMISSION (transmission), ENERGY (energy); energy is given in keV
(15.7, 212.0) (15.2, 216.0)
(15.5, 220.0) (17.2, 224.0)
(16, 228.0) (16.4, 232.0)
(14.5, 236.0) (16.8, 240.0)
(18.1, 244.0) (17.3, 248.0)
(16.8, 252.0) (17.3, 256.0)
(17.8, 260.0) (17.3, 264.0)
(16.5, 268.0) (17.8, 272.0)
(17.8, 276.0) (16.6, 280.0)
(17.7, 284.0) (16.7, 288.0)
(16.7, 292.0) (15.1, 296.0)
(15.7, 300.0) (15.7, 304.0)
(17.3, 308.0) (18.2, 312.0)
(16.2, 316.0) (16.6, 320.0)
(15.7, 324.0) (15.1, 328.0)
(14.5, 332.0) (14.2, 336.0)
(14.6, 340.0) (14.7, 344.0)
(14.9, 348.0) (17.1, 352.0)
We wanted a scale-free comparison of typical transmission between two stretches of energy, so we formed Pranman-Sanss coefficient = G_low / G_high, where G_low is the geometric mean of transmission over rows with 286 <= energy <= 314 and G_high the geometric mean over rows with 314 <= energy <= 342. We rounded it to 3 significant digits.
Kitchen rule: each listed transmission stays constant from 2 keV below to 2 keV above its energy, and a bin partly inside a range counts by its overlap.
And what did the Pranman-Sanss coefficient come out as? 1.08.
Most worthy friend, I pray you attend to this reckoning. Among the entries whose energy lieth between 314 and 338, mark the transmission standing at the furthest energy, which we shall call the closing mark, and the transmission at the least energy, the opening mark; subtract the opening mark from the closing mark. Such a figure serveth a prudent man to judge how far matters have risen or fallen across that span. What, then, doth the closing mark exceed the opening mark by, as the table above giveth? -2.0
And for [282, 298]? -2.6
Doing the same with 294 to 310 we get 2.2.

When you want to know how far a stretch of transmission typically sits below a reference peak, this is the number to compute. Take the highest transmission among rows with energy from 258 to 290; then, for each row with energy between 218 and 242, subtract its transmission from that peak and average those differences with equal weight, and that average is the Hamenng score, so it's 1.7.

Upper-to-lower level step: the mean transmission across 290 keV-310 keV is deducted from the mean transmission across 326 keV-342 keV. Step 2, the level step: -1.5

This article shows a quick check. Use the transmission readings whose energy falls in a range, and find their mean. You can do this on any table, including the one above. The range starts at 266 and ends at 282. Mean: 17.2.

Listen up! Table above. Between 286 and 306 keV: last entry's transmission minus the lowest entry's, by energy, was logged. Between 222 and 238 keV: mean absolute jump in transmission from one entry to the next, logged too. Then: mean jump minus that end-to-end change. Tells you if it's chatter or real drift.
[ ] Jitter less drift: 2.2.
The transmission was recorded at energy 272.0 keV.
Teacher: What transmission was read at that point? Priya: 17.8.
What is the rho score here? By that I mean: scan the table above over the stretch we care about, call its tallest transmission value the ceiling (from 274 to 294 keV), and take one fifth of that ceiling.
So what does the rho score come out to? 3.56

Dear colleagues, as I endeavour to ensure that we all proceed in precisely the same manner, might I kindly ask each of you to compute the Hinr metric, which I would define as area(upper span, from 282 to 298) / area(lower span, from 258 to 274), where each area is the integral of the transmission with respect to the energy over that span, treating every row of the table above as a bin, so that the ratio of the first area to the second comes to 0.95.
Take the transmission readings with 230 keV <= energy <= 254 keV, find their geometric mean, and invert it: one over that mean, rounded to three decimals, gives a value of 0.060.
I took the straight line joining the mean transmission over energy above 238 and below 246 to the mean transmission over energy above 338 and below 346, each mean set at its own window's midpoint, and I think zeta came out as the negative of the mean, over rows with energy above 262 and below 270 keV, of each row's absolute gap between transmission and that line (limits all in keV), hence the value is -0.34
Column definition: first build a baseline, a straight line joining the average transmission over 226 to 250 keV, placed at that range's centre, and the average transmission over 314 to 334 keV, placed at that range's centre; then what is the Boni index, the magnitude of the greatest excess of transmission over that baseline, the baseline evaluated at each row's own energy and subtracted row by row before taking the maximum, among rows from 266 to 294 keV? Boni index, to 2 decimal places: 1.68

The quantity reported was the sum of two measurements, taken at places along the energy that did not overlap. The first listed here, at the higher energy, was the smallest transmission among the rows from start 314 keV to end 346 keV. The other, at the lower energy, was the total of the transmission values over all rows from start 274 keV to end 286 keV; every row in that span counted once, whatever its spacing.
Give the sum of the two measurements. 66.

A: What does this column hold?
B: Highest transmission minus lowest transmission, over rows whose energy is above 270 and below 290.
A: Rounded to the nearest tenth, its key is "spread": 1.2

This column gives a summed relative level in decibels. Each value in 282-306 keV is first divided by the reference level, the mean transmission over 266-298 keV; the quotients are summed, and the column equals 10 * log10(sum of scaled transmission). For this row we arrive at 7.6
